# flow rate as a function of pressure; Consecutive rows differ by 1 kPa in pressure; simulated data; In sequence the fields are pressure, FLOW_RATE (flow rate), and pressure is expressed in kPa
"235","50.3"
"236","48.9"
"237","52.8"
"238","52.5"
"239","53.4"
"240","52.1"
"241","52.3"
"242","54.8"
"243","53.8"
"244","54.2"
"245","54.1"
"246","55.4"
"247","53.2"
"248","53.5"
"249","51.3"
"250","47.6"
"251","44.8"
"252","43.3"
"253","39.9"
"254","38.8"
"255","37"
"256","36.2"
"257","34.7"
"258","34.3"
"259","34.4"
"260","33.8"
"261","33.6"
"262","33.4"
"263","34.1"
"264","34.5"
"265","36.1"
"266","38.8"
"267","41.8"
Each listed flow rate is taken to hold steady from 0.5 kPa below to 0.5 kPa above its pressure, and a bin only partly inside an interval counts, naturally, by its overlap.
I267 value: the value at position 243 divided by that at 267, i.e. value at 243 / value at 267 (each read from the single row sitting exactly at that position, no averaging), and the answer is 1.3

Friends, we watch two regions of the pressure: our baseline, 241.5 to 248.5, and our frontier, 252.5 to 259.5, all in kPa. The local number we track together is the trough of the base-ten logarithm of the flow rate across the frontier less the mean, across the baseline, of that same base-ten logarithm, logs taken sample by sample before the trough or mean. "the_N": -0.20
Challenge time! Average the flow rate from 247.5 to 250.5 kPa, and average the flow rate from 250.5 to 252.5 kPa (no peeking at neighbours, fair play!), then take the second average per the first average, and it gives 0.87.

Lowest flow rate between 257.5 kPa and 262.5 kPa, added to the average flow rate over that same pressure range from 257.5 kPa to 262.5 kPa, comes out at 67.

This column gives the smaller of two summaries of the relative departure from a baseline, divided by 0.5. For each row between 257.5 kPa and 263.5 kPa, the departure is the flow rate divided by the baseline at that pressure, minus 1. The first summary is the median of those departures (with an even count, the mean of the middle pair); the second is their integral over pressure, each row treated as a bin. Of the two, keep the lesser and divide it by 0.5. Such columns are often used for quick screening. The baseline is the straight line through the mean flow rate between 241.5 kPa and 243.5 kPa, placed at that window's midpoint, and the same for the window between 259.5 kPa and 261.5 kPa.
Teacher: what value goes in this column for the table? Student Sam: 0.0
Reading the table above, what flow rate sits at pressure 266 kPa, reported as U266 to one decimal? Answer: 38.8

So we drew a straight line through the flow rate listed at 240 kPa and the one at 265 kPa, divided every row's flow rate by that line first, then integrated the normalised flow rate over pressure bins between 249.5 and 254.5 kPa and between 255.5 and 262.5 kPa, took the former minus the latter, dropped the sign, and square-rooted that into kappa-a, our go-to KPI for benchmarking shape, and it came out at 1.10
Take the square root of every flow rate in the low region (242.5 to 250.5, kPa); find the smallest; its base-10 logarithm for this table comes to 0.84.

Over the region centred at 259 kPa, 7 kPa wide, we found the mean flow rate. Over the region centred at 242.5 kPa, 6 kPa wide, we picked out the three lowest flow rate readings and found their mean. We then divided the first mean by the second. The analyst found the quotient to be 0.7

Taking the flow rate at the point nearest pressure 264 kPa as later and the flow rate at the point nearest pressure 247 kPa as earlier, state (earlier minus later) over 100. 0.19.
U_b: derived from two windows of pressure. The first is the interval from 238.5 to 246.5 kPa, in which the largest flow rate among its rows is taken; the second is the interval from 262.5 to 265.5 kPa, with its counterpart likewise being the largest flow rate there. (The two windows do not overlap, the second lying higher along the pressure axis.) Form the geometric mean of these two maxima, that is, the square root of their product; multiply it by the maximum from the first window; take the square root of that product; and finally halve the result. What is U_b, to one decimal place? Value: 24.9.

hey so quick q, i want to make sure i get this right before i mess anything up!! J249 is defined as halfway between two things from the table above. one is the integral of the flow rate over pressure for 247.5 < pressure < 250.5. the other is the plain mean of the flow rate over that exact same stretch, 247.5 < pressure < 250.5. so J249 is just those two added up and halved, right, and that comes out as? 102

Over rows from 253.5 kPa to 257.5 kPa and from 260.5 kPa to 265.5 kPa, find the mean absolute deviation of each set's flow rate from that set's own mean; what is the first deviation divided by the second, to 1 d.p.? 1.6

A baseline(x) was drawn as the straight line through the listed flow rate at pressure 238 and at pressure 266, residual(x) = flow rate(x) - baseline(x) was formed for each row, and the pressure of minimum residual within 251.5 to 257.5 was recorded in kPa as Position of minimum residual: 257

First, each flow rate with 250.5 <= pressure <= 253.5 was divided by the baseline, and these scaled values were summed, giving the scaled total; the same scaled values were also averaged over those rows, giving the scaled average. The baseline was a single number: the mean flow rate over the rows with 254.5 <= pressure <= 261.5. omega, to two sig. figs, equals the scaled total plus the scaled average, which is 4.9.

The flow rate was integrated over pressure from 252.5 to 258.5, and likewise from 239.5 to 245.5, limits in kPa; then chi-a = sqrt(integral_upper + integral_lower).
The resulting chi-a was 23.3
